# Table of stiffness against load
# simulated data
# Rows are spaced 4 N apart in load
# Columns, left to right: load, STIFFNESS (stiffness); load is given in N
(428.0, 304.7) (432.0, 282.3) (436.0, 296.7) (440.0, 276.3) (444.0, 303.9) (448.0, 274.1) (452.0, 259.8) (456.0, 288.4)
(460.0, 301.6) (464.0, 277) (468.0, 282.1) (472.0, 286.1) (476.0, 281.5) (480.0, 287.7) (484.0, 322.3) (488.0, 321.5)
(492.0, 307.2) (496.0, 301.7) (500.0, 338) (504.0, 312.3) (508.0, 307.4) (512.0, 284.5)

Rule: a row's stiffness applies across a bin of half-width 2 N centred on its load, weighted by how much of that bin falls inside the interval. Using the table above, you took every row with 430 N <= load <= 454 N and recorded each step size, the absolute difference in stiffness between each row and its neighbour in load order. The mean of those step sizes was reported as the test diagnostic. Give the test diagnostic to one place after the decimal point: 21.3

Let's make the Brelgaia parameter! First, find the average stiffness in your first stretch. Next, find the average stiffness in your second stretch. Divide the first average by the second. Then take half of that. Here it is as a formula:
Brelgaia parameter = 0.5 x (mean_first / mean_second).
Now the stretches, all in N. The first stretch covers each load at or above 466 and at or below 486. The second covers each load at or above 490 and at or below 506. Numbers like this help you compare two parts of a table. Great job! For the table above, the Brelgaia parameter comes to 0.464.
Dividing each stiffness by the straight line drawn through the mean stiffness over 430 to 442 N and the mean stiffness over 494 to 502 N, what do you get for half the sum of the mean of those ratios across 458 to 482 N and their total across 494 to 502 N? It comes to 1.5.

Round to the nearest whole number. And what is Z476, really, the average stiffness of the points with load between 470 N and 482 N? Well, 285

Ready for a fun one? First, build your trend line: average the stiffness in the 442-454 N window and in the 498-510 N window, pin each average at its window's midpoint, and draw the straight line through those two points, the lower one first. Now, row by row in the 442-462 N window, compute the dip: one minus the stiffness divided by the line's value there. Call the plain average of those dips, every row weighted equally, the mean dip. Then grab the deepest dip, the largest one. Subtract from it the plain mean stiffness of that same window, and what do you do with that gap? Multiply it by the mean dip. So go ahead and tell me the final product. 4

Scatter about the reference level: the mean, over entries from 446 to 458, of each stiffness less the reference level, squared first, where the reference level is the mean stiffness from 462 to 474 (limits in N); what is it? 195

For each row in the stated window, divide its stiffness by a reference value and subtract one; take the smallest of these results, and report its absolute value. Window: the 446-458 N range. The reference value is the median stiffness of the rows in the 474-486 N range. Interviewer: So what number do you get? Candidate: 0.097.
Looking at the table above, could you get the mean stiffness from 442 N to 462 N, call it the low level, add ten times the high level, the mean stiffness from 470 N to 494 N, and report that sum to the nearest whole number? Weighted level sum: 3296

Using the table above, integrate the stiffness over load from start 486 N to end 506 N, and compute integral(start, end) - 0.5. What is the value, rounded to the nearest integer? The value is 6322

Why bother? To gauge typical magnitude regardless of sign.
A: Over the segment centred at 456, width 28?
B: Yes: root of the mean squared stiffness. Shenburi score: 284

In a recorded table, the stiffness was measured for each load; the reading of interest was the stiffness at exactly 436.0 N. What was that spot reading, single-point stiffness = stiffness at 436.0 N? 296.7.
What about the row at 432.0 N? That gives 282.3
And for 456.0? 288.4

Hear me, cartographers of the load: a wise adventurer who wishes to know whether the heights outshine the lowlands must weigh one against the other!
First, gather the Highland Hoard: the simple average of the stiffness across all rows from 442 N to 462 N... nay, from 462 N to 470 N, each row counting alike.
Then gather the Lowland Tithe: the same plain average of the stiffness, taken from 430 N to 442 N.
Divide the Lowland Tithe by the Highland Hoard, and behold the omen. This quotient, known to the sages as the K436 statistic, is 1.02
